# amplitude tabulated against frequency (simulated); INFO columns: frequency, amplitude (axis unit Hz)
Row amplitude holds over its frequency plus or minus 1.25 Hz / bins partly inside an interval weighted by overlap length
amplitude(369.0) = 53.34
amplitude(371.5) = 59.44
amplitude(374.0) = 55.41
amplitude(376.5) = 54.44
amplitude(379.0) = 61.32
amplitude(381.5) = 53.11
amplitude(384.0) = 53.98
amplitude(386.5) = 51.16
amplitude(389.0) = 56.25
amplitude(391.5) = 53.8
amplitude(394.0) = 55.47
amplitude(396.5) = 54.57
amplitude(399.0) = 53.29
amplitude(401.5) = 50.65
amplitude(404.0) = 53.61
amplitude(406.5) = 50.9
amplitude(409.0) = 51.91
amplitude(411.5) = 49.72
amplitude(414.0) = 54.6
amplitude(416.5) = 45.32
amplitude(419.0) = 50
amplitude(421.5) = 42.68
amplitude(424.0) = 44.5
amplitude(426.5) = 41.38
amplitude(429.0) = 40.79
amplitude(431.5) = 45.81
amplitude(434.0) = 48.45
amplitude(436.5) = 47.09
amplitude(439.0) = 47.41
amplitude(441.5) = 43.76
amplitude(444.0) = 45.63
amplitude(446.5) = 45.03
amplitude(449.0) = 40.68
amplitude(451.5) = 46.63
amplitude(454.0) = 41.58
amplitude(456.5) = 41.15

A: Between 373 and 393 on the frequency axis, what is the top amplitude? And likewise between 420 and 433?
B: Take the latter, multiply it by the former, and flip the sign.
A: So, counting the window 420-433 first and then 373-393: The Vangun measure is -2809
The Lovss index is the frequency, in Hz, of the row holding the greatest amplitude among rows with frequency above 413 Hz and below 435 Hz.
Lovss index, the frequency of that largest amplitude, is 414.0 Hz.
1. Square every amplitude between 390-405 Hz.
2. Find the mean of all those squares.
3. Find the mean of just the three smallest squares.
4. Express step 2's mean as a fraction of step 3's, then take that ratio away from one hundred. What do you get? 99.0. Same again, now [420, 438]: 98.9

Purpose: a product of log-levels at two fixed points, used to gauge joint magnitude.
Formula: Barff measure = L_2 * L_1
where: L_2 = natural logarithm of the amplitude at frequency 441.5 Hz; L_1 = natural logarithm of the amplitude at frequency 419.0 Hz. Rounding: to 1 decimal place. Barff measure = 14.8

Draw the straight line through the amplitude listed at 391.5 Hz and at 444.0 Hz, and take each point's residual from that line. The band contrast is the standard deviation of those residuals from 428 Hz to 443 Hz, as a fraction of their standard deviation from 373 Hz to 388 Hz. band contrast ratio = 1.00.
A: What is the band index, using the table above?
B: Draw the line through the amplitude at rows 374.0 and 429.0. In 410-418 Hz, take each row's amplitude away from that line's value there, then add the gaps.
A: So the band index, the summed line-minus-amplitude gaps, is -15.3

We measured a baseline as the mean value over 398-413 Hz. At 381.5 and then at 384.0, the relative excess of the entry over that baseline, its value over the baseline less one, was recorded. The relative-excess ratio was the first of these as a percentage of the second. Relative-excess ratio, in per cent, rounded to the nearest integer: 62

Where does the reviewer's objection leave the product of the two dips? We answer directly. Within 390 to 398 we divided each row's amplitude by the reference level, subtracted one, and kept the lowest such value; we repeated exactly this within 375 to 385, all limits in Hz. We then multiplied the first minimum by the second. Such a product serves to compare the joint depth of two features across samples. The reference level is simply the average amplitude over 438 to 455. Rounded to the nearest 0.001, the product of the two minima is 0.042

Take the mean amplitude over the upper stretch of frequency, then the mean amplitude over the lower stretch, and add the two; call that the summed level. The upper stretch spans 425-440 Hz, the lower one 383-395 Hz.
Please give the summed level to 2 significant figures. 99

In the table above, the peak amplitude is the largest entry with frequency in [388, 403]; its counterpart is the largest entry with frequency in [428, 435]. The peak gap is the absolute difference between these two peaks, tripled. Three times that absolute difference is 23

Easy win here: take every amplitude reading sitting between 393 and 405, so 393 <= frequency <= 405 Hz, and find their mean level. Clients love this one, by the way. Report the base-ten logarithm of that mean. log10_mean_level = 1.73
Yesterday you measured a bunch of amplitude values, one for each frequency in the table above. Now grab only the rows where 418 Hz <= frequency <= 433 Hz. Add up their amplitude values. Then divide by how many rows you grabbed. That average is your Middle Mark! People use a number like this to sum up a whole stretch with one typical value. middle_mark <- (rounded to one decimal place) 44.2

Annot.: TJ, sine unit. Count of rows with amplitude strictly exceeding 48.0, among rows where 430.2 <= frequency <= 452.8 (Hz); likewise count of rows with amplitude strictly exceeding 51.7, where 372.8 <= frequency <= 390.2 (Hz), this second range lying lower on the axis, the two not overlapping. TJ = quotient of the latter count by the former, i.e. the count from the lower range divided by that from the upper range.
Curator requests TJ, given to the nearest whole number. 6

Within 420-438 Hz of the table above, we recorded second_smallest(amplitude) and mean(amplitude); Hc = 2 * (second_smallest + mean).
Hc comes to 172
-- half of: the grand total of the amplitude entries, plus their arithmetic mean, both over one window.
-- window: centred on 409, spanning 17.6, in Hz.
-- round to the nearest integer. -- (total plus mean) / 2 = 204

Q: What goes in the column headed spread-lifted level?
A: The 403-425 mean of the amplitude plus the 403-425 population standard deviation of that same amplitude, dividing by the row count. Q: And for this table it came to 53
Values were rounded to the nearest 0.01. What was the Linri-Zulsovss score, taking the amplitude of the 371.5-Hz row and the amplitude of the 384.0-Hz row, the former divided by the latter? 1.10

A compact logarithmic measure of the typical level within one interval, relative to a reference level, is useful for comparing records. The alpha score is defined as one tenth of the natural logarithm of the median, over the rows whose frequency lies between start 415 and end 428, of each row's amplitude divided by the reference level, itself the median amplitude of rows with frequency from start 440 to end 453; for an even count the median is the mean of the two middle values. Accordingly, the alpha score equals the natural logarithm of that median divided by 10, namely -0.001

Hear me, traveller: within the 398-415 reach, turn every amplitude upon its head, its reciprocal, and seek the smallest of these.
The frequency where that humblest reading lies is 414.0 Hz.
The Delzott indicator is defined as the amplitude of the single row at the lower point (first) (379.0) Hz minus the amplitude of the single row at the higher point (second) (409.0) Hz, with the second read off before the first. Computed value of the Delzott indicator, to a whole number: 9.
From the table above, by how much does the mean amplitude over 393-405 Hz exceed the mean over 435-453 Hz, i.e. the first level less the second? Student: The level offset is 8.3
